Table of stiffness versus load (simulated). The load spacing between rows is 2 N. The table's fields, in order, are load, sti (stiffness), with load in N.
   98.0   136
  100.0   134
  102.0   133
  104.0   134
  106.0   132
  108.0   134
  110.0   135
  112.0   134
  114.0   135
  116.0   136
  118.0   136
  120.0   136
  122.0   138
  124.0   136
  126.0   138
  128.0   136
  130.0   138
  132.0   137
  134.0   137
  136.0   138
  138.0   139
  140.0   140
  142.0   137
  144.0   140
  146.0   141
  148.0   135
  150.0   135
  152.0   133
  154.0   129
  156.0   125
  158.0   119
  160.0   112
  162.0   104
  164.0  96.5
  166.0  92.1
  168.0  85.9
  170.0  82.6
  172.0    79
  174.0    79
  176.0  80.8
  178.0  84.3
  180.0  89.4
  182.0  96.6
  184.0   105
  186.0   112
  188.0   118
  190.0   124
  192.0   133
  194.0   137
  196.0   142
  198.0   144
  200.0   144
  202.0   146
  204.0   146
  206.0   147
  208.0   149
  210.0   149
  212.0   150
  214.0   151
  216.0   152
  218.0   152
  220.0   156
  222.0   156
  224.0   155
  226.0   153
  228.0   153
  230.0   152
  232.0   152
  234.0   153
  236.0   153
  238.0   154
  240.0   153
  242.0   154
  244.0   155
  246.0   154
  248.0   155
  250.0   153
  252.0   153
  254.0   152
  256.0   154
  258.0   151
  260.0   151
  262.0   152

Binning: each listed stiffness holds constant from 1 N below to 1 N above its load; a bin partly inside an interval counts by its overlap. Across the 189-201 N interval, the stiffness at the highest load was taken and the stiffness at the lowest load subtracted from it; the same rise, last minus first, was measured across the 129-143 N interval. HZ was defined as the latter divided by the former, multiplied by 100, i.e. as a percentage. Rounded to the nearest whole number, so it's -5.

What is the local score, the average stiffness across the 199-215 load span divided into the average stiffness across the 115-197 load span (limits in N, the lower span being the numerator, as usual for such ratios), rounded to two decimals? 0.81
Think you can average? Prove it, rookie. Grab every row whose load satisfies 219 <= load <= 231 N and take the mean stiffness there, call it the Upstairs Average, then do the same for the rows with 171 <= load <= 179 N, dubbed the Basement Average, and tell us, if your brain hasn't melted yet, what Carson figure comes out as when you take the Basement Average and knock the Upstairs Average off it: -73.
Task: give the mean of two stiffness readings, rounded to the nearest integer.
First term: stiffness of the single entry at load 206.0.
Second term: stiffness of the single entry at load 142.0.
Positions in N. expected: 142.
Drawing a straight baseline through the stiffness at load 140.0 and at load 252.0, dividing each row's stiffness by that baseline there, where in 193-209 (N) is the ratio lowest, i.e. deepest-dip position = 194.0 N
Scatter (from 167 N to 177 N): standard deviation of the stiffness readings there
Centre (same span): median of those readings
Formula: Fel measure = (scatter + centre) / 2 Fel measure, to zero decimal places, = 42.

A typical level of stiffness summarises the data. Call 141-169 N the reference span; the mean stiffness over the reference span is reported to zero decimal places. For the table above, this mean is 120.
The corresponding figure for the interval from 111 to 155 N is 137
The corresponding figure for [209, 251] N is 153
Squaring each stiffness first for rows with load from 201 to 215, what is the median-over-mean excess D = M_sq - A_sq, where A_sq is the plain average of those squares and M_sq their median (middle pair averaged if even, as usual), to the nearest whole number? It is 209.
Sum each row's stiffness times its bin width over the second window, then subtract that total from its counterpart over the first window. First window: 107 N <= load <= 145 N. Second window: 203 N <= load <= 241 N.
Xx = -572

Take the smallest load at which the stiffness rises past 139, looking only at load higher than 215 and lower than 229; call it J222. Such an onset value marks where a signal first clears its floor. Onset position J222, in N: 216.0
